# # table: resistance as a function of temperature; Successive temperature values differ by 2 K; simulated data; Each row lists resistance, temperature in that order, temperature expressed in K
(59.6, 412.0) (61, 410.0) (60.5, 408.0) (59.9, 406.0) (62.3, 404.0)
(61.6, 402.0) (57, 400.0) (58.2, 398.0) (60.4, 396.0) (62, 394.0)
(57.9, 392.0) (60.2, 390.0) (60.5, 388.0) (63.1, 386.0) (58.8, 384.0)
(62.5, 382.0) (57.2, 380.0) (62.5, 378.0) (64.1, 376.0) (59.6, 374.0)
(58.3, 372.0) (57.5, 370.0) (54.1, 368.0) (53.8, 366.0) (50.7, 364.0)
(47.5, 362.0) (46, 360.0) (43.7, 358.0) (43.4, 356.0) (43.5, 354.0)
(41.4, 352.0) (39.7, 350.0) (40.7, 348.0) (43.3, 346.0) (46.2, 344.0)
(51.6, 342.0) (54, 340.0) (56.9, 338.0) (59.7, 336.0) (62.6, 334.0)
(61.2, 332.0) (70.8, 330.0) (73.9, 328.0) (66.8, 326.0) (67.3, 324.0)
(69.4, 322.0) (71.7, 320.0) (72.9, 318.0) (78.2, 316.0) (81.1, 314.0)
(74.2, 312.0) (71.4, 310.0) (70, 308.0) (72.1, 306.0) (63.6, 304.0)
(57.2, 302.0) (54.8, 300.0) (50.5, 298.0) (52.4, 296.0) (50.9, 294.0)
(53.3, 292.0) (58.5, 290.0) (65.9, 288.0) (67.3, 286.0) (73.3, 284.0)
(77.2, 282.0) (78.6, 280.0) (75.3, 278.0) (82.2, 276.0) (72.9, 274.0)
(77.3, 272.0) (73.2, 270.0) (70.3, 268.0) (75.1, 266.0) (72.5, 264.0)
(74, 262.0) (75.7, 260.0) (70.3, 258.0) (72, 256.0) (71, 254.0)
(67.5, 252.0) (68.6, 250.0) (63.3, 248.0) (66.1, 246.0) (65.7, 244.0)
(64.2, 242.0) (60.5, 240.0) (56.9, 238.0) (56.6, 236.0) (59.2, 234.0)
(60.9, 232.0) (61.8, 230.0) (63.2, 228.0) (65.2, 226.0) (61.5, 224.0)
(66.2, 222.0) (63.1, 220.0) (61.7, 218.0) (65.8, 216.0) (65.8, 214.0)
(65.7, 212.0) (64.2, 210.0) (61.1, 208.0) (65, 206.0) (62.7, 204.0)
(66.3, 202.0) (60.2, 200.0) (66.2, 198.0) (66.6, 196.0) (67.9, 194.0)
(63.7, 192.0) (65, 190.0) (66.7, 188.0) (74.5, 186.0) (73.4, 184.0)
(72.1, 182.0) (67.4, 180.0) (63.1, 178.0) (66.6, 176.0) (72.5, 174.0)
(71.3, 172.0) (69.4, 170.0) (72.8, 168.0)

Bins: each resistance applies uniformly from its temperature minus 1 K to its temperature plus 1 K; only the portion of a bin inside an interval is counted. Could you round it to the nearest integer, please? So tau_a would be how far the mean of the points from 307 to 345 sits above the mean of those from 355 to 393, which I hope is 10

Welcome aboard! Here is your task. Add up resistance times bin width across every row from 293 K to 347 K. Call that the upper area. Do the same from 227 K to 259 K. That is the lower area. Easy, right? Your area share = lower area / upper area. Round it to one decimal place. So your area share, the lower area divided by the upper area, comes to 0.6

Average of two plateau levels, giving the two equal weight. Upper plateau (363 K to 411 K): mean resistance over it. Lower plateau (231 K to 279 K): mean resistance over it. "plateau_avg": 64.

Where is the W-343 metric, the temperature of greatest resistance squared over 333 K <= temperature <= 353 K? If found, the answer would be 334.0 K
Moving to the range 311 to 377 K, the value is 314.0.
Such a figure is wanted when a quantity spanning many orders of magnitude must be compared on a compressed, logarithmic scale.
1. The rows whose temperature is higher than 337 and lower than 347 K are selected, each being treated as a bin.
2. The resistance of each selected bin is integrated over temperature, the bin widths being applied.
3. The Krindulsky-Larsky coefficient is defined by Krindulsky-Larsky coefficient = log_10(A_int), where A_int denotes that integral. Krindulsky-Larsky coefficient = 2.70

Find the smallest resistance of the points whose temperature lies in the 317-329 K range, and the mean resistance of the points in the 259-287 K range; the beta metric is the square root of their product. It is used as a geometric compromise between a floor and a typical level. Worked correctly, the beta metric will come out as 71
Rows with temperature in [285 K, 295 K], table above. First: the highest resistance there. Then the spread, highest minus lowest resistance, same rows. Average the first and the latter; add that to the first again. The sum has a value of 109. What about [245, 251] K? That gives 106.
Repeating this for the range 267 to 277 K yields 129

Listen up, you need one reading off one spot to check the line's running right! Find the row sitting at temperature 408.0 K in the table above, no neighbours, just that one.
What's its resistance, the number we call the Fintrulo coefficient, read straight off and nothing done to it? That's 60.5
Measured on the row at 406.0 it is 59.9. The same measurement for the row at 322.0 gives 69.4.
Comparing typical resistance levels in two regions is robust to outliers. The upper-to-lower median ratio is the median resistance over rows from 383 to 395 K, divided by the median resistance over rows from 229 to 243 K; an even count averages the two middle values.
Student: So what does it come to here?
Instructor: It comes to 1.00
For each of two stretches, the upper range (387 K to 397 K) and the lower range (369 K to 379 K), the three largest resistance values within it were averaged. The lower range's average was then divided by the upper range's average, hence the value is 1.02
